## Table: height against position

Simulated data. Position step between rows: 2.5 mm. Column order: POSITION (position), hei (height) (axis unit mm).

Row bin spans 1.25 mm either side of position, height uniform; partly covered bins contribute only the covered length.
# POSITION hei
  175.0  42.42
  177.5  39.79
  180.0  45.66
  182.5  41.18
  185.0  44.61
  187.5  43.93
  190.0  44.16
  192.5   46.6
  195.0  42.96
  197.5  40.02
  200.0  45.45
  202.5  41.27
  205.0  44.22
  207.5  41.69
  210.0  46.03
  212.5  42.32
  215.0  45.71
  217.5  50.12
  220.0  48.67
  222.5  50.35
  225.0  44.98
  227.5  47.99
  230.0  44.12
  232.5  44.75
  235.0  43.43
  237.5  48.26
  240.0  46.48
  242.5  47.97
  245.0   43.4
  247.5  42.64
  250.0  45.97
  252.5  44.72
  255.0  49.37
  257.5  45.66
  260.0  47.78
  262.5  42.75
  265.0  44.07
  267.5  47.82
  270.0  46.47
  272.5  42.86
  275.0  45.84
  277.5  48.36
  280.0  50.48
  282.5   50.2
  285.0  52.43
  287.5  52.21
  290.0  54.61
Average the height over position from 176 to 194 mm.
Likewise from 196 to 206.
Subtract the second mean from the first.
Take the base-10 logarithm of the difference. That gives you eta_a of 0.0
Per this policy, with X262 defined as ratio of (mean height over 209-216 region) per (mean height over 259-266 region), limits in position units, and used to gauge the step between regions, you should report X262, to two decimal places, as 1.00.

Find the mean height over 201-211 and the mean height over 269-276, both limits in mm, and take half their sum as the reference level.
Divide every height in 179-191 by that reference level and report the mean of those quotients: 0.99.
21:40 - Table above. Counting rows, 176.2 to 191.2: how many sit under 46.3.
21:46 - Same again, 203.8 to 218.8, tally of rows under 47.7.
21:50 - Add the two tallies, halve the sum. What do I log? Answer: 5.5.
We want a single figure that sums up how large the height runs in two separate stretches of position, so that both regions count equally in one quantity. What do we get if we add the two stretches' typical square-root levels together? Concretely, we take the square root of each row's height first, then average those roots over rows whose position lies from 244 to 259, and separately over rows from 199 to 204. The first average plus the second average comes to 13.3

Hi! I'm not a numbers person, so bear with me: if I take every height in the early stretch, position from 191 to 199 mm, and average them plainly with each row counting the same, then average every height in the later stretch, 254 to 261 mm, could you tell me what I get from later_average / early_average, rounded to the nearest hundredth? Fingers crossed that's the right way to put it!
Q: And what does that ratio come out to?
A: 1.10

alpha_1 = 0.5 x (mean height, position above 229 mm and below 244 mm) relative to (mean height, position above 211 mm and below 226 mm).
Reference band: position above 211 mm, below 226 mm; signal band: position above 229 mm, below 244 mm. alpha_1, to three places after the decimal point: 0.487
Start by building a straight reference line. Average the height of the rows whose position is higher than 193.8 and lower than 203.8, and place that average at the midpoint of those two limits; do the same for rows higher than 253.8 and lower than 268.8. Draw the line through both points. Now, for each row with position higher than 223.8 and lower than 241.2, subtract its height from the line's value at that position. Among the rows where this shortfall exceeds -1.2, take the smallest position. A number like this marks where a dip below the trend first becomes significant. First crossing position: 225.0 mm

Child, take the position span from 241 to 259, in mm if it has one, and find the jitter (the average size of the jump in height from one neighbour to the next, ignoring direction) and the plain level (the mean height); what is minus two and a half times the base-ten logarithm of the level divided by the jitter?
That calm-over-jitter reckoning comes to -2.94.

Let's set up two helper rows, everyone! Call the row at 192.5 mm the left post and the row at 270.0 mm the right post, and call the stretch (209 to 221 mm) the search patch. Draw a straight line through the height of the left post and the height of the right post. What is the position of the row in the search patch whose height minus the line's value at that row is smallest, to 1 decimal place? 212.5 mm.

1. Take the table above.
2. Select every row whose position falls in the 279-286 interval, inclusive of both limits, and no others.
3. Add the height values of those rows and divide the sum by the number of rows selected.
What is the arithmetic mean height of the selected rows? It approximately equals 51.0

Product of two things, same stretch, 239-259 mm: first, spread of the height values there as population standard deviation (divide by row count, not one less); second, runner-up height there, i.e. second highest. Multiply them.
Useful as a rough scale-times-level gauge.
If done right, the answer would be 100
